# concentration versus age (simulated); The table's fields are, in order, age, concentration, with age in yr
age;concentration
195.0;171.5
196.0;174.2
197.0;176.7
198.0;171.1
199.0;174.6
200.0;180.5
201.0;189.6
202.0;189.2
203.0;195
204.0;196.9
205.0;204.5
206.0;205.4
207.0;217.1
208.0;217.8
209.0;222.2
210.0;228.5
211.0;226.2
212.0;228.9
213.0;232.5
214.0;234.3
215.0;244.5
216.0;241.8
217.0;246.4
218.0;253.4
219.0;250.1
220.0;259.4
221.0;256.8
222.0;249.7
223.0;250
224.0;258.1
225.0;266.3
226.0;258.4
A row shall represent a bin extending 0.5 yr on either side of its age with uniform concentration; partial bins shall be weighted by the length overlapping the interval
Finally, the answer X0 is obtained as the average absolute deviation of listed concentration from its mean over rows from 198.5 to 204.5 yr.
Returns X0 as 6.7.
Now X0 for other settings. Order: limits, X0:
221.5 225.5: 6.2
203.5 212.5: 9.4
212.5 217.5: 5.2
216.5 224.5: 3.9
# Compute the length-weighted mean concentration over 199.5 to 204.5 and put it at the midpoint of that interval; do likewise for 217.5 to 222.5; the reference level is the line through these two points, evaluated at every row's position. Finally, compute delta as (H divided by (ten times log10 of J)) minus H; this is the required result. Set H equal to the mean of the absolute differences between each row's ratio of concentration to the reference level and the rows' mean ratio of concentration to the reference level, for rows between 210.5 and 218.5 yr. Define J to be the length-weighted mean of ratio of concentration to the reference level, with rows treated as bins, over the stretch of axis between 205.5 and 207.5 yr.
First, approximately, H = 0.0072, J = 1.02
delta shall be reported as 0.06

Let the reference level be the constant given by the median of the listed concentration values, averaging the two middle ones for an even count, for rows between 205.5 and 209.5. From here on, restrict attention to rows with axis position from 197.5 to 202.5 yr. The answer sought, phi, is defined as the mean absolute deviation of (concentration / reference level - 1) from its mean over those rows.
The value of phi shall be 0.031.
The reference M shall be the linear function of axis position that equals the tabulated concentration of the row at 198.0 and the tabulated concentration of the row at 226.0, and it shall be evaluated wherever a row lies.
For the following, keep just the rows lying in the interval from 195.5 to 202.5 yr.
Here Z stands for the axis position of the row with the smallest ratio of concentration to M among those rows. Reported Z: 198.0 yr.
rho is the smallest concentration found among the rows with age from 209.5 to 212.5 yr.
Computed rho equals 226.2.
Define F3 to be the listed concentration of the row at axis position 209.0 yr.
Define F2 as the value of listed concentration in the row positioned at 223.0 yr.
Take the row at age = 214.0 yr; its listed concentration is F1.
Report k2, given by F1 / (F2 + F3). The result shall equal 0.50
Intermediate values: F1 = 234.3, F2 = 250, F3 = 222.2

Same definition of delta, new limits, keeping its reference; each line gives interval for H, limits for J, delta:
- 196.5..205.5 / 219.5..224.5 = -0.17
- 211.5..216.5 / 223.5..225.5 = -0.07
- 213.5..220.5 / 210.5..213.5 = 0.14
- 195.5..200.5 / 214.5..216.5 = 0.24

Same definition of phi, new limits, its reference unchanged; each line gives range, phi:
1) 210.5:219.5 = 0.038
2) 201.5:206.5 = 0.025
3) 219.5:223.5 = 0.019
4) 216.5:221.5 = 0.018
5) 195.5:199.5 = 0.007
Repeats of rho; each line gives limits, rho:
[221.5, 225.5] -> 249.7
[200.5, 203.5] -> 189.2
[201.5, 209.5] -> 189.2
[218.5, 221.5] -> 250.1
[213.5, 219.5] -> 234.3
